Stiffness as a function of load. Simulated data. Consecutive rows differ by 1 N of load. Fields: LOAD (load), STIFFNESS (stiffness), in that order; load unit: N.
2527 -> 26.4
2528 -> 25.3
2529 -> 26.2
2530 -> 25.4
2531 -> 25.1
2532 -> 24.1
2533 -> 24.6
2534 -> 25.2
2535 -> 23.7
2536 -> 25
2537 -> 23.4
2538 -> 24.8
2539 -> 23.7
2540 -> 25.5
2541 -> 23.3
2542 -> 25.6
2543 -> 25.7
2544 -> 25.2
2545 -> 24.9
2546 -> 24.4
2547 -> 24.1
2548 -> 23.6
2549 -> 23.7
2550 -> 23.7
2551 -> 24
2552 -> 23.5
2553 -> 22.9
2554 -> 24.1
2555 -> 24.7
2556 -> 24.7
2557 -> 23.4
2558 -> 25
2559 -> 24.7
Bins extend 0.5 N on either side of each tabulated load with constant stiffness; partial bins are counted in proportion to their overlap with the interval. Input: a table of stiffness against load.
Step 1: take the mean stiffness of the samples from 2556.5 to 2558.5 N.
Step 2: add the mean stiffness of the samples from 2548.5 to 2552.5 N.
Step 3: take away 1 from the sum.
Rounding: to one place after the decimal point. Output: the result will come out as 46.9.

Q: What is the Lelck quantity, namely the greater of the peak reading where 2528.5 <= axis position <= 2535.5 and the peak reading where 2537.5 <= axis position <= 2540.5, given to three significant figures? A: 26.2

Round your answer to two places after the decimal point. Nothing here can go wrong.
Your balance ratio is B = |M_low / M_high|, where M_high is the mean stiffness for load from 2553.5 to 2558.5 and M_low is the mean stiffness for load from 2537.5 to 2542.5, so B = 1.01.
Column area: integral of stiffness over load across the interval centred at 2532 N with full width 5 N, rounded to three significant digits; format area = 124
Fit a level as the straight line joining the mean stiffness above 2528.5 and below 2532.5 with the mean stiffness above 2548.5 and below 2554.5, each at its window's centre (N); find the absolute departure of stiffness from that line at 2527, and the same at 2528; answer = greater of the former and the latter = 0.9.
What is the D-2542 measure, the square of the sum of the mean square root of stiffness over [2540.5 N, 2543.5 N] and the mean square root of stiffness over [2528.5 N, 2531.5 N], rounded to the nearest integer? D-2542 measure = 101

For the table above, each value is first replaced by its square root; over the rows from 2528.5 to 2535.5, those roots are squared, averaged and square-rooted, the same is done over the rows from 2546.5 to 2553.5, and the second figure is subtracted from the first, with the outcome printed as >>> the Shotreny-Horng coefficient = 0.13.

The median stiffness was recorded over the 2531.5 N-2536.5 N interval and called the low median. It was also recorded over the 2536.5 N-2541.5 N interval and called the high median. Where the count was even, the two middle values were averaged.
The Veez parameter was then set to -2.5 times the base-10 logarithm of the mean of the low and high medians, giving -3.457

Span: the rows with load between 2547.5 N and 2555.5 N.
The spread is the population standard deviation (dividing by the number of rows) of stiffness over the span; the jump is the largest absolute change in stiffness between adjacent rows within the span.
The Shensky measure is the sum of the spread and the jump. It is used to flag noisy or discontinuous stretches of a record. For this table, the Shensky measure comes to 1.7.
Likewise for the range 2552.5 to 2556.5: 1.9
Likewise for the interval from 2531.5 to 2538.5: 2.2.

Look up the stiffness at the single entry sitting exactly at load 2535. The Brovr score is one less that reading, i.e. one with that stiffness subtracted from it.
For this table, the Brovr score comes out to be -22.7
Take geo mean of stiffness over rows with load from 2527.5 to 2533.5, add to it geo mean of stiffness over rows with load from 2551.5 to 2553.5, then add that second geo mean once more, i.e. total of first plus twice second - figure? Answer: 71.5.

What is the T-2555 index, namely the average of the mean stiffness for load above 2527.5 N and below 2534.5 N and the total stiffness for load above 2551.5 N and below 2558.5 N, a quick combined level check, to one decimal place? 96.7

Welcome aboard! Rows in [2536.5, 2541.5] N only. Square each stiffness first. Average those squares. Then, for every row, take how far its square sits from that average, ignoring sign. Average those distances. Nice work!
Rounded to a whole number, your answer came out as 39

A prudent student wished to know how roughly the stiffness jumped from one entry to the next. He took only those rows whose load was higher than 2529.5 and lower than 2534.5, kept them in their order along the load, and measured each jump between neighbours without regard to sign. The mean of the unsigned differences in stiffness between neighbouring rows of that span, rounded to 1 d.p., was 0.6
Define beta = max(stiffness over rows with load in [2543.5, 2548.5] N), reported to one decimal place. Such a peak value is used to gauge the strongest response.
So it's 25.2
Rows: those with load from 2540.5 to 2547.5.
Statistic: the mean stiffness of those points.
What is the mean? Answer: 24.7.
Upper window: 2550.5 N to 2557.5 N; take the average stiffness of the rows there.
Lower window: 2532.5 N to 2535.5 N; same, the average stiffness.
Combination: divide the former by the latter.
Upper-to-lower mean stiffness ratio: 0.976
